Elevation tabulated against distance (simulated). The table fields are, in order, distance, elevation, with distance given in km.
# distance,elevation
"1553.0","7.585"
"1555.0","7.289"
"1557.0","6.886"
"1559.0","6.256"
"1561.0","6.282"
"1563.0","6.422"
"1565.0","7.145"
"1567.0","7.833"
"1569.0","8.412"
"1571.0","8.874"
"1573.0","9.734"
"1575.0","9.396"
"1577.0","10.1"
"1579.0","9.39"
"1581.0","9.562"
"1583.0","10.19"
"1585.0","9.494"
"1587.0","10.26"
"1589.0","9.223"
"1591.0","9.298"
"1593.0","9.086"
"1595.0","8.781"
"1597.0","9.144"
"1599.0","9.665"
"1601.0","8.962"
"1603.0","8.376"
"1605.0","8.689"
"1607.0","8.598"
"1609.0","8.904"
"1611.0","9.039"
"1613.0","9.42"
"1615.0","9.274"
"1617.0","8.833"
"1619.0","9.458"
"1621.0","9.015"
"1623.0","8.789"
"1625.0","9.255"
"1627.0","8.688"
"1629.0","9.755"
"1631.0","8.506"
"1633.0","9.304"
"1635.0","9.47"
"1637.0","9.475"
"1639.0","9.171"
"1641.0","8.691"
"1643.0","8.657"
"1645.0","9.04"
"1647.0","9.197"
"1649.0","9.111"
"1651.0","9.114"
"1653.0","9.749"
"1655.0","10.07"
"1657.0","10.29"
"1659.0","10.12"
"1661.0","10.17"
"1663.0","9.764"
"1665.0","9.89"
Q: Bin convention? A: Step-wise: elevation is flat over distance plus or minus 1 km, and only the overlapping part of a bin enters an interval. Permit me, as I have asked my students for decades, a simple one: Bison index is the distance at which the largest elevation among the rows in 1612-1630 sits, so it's 1629.0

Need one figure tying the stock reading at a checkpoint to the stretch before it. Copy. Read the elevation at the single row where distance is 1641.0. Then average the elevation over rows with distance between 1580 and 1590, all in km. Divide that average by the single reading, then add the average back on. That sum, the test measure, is 10.9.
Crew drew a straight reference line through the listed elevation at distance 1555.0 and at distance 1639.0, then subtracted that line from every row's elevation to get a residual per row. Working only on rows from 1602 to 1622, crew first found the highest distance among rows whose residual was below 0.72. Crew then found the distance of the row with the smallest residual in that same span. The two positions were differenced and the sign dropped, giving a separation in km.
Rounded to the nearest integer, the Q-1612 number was 18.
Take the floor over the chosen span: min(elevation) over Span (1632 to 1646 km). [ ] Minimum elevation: 8.657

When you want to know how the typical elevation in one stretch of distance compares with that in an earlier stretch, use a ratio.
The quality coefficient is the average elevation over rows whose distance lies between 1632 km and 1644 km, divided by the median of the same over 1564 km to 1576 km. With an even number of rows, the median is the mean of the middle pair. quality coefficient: 1.06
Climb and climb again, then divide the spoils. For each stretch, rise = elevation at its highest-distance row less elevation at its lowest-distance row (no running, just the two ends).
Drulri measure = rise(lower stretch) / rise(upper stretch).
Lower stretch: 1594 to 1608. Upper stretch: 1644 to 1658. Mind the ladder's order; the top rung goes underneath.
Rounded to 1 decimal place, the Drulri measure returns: -0.1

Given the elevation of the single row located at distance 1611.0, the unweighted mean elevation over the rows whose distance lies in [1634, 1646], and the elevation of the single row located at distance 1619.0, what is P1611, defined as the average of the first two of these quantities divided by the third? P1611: 0.96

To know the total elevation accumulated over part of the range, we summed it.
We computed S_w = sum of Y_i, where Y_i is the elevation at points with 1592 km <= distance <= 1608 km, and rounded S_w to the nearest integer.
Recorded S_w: 71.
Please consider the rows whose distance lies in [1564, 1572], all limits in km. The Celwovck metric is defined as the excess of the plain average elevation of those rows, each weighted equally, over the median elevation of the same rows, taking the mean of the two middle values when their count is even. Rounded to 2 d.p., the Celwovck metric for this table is -0.06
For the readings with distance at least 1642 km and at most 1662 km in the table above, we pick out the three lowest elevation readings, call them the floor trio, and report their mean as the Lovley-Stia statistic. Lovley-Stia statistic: 8.9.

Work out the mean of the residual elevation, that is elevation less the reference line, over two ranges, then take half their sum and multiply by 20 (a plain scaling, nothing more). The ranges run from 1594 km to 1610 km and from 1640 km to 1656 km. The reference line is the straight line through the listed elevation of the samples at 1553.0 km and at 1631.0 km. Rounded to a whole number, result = 12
